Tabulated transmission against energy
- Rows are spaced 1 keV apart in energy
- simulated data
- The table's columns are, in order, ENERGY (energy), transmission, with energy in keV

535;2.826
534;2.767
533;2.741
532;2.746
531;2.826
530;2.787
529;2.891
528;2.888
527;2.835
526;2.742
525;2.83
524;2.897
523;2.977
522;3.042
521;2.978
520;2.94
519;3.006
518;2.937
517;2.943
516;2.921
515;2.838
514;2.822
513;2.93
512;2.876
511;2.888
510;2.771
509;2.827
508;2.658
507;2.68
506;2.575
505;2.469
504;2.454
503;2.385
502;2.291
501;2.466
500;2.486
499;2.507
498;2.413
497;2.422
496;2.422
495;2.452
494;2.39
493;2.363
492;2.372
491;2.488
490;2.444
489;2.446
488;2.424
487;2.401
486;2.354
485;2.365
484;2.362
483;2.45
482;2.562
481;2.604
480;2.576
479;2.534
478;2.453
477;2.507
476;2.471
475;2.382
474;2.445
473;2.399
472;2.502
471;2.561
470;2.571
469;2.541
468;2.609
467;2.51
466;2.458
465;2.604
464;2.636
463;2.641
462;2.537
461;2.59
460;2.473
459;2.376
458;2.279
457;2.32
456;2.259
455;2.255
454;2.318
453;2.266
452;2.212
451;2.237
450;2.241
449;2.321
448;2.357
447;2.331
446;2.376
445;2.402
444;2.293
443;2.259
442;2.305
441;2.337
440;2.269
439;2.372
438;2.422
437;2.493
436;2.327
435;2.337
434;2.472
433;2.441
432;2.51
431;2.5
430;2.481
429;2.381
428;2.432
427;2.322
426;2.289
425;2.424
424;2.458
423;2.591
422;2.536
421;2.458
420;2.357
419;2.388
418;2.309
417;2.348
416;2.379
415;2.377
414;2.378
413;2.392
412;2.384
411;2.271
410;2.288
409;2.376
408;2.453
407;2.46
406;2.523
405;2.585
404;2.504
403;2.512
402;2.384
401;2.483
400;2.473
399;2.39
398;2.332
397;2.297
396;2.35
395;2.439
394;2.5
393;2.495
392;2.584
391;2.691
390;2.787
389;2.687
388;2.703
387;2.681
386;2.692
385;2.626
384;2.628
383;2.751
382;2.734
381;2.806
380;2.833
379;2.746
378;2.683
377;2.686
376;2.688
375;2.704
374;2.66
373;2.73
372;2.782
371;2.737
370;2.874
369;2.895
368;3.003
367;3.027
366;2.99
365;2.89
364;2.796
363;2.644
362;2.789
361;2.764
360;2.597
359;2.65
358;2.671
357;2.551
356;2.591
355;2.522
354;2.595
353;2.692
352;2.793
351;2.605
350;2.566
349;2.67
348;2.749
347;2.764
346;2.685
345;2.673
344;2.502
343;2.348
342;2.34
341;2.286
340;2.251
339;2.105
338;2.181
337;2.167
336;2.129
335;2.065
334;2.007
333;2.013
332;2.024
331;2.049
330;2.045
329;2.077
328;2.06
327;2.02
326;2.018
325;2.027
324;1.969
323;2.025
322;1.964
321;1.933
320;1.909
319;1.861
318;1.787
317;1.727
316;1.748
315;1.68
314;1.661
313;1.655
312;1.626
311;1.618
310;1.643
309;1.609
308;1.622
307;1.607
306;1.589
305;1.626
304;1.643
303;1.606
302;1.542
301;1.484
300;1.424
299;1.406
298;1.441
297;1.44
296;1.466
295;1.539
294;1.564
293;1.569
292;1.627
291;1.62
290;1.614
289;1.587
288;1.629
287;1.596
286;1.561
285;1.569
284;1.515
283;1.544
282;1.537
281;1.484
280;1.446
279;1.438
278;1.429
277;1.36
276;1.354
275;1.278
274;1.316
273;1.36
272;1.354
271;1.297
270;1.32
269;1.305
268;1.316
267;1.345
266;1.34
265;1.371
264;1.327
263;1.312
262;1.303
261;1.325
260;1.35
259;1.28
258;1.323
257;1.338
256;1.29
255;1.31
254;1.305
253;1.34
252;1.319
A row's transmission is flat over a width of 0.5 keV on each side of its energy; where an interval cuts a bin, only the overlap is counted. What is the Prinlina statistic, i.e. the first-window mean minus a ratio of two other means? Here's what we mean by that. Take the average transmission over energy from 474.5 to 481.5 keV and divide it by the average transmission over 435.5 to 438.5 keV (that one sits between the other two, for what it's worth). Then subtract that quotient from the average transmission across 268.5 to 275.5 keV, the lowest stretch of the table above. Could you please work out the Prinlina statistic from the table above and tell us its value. 0.28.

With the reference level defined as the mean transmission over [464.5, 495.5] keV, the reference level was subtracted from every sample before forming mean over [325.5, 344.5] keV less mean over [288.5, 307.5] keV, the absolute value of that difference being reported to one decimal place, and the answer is 0.6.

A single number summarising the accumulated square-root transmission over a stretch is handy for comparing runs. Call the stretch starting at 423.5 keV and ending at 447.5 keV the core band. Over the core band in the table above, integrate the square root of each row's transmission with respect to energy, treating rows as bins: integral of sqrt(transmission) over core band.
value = 37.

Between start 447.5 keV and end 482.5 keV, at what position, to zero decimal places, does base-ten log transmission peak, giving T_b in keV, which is 463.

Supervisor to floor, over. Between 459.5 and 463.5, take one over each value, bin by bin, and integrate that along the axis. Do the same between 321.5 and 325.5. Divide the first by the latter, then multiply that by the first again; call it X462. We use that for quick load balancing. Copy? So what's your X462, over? 1.22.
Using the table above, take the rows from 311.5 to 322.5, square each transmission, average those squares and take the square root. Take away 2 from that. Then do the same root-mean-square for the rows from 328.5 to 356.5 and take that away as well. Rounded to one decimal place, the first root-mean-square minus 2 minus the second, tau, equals -2.6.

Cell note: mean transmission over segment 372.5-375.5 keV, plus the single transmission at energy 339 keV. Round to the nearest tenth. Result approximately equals 4.8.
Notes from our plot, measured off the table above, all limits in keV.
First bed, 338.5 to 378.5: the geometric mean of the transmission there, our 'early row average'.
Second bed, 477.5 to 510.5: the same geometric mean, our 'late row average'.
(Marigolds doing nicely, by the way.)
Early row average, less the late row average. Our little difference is 0.2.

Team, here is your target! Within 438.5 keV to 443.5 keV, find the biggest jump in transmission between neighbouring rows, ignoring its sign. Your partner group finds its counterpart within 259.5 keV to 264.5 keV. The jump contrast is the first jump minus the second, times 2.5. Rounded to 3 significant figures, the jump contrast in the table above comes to 0.195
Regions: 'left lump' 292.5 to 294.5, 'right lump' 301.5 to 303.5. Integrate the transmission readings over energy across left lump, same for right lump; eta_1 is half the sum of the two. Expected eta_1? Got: 3.1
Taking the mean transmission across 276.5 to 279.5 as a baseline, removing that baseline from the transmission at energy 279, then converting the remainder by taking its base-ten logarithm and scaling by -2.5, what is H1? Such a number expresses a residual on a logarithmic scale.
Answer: 3.8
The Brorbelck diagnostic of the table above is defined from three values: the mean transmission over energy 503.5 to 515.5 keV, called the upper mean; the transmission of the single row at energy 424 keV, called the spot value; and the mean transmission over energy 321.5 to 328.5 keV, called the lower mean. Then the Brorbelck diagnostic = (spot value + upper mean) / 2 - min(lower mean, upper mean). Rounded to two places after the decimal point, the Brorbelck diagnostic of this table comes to 0.58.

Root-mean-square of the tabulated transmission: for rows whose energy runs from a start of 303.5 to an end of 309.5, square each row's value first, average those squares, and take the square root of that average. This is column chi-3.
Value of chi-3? 1.62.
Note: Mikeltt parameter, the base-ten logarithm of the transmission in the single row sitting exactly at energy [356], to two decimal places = 0.41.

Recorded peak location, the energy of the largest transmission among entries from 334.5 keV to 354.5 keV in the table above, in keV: 352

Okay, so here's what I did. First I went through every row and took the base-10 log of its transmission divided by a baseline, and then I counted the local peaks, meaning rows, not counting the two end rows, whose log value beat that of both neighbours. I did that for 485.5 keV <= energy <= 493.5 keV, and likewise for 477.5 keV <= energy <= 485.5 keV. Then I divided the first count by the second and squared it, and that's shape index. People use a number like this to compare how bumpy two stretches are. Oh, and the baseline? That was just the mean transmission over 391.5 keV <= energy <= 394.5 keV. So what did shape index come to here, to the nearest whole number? 4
